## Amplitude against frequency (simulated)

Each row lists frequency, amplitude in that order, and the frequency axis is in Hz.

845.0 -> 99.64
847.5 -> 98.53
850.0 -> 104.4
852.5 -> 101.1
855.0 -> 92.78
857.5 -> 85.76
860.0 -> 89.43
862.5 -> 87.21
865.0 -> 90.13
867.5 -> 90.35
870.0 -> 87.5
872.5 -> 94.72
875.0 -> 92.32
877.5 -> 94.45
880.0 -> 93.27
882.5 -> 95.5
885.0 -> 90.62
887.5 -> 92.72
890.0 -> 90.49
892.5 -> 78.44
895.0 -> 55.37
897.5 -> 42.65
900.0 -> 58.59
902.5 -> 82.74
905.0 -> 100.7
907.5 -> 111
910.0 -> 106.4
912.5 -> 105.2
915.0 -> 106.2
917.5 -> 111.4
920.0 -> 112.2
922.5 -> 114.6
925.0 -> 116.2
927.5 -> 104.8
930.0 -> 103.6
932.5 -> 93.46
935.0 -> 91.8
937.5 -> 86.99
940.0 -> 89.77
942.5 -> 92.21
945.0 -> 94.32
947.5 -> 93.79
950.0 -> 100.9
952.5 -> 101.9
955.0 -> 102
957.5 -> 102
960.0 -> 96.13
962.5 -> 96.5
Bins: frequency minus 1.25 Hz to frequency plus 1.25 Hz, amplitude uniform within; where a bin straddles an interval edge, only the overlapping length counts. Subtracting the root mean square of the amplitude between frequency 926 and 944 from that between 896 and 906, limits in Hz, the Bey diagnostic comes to -20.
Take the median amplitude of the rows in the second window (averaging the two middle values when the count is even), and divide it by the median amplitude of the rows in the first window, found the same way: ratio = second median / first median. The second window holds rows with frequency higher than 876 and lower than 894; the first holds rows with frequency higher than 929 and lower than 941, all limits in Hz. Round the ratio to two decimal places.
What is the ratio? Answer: 1.01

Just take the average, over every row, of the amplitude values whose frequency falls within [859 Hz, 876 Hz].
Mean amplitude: 90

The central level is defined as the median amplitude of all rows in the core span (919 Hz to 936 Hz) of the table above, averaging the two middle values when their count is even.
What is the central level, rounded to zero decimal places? 105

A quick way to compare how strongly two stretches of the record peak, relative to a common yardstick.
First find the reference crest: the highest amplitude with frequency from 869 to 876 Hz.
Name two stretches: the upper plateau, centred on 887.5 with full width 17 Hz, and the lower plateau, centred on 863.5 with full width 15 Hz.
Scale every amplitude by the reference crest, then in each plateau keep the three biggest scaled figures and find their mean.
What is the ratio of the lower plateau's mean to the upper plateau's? 0.96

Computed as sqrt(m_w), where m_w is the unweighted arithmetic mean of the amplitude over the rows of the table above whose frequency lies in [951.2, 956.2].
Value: 10.1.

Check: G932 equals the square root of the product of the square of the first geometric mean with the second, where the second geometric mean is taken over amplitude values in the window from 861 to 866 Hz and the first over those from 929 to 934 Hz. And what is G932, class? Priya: 927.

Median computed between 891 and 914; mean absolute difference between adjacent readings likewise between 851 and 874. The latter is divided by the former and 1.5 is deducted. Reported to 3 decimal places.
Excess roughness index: -1.448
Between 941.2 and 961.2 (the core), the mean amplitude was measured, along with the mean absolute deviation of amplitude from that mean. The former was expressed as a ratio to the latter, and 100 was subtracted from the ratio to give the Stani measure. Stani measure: -74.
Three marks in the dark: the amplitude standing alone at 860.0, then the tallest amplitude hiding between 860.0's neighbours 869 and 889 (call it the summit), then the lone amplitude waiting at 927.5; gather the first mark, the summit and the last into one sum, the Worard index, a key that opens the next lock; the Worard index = 290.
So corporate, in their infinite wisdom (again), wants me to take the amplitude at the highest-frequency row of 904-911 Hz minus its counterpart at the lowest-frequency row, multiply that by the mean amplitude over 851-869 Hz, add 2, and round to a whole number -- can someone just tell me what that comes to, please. 521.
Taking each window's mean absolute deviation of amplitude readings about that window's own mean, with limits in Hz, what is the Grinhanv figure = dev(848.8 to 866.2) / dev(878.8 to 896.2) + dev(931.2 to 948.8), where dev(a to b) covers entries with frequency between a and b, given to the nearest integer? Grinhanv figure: 2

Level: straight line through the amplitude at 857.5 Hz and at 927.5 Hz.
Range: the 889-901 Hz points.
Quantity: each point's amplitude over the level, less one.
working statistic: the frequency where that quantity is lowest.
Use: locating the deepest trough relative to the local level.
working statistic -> 897.5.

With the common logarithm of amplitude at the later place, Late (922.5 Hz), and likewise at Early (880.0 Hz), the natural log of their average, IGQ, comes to 0.700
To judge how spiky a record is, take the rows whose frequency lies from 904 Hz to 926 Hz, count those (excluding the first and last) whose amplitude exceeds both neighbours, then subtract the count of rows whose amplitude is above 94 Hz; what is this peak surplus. -8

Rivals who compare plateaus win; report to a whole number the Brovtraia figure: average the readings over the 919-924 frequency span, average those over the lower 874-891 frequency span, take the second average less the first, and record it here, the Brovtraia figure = -21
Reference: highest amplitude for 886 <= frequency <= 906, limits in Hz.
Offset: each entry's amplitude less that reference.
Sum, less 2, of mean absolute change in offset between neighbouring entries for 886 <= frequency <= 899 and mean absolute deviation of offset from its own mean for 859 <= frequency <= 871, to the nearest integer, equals 12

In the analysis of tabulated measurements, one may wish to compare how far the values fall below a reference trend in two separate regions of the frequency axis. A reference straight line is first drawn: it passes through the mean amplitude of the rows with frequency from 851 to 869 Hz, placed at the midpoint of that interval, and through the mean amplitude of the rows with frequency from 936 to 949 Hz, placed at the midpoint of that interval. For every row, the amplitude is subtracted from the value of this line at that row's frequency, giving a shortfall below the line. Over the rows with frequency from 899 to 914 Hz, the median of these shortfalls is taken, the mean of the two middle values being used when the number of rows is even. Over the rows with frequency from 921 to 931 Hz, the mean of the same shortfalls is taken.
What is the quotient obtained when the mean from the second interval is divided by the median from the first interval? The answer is 2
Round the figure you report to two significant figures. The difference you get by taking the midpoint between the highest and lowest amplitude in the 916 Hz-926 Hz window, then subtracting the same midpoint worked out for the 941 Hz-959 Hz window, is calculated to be 17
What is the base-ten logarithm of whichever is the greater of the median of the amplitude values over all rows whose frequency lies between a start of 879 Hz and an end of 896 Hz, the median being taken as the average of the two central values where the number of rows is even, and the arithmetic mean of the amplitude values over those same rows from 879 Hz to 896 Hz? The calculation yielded 1.957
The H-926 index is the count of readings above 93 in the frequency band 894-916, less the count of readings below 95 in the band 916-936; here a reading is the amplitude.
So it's 3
